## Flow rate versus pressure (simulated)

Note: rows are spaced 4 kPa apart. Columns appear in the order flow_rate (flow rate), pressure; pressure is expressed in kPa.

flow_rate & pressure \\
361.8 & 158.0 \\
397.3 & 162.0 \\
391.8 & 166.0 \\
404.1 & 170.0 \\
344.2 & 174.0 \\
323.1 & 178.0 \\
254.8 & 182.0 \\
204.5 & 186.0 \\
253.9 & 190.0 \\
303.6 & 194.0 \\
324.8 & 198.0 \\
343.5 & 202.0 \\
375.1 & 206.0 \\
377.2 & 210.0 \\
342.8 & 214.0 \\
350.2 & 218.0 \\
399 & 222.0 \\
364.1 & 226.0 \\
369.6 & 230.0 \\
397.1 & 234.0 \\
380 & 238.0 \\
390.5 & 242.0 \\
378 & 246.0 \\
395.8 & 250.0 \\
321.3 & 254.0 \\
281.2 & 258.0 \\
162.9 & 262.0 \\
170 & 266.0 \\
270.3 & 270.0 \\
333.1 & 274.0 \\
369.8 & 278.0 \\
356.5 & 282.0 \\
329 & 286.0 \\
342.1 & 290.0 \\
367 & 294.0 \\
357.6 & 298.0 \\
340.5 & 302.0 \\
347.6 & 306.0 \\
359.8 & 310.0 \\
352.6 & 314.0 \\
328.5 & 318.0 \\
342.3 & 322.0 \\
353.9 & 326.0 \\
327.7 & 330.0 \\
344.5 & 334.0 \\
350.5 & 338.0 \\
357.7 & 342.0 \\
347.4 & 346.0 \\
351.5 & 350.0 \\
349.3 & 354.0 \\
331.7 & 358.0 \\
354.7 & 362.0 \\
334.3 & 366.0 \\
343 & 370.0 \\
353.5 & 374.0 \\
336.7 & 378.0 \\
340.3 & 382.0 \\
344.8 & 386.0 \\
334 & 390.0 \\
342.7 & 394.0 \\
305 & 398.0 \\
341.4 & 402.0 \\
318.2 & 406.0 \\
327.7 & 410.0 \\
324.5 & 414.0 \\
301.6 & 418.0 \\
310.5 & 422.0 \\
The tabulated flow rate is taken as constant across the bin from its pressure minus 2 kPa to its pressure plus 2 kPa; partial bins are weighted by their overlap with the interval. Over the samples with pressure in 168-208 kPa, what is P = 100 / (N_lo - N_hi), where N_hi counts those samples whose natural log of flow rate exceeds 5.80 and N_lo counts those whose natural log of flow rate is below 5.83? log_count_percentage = 50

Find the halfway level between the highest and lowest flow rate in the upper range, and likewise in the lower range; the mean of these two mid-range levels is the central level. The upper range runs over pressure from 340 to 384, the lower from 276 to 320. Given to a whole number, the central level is 347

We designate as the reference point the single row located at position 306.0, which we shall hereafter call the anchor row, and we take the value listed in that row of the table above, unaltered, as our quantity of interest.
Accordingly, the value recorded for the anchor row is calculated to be 347.6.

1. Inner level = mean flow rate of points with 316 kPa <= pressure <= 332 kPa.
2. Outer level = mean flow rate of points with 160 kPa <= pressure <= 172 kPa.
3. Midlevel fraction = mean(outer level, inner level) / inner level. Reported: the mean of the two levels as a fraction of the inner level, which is 1.09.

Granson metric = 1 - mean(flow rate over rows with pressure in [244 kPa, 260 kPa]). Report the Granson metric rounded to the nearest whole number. -343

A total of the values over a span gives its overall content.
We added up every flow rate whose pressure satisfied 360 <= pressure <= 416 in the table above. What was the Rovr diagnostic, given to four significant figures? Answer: 4701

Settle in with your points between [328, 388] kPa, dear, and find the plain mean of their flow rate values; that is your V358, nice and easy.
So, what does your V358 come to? 345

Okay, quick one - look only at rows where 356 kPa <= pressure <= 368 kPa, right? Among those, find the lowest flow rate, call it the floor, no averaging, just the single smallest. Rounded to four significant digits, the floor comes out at 331.7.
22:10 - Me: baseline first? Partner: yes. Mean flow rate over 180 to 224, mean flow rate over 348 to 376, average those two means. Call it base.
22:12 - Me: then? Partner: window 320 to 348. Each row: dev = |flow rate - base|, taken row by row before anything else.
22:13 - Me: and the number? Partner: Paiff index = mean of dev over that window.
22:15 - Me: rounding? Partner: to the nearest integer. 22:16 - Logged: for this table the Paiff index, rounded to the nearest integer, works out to 15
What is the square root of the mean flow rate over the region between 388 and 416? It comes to 18.1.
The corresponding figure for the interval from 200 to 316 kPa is 18.5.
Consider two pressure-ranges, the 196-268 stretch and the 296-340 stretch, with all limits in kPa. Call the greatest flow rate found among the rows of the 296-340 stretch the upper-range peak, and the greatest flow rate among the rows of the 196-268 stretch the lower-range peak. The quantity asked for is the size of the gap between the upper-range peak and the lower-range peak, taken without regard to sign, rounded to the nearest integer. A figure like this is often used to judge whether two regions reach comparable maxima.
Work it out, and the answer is 39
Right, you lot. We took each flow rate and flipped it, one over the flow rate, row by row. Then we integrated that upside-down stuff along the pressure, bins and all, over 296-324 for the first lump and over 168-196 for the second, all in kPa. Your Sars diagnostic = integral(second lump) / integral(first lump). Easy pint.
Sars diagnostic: 1.2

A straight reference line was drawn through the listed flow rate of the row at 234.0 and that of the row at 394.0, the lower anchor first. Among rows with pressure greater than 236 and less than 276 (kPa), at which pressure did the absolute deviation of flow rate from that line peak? 262.0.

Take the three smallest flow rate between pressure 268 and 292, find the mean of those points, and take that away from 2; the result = -309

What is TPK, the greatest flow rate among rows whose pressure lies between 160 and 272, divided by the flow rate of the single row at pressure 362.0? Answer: 1.14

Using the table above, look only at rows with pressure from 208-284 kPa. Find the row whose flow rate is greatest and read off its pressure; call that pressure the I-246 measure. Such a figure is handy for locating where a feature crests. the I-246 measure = 222.0 kPa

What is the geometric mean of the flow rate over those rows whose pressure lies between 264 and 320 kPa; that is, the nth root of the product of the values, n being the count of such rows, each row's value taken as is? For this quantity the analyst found 325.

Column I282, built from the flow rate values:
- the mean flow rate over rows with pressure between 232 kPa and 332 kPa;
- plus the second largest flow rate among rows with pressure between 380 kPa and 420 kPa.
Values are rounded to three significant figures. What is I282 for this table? 677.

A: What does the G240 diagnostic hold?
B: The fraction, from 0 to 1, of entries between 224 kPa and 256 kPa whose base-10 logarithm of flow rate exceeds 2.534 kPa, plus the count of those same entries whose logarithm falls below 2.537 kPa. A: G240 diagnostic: 2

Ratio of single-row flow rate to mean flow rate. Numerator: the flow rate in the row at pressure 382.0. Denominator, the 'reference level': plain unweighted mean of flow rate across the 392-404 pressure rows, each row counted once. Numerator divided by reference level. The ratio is 1.03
